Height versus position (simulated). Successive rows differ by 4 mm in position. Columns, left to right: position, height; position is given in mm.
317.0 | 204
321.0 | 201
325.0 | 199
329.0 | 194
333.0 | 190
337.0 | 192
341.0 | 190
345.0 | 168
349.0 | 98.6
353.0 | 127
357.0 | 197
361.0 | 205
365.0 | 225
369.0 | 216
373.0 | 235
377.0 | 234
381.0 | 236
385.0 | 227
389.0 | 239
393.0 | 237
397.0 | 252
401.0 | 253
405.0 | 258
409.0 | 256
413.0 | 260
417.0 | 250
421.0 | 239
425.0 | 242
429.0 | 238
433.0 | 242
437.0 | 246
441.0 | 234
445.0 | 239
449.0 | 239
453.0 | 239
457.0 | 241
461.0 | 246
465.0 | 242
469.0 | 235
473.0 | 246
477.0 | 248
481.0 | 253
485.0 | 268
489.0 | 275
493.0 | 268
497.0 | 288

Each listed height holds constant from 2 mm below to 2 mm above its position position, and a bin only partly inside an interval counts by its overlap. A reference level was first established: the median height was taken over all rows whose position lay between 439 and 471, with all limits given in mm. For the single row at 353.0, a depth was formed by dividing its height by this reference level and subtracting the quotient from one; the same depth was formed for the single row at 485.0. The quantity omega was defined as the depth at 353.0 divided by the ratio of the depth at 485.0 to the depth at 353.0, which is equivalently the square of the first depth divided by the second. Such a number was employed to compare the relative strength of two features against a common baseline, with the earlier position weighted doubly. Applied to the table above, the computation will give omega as -1.8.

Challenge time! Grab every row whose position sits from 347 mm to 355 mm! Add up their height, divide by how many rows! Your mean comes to 113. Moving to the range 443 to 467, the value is 241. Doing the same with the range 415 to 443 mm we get 242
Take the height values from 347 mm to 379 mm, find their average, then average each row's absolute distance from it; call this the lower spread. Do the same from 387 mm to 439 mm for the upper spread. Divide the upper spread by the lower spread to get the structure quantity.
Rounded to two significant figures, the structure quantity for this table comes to 0.18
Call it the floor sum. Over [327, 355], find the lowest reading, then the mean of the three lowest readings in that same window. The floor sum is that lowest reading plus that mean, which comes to 230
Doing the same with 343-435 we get 230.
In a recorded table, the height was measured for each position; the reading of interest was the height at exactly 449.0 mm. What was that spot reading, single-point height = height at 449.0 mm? 239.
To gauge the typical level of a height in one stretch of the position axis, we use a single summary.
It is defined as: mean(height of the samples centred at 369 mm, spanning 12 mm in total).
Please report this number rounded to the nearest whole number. 225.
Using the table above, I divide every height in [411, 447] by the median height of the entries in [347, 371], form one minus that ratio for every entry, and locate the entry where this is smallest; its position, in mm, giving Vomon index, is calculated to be 413.0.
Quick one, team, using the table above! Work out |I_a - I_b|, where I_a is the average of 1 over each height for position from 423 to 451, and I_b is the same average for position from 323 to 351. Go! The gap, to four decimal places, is 0.0018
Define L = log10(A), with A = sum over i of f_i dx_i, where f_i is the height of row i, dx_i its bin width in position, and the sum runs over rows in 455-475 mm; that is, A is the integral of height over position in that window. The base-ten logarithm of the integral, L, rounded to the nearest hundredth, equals 3.68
